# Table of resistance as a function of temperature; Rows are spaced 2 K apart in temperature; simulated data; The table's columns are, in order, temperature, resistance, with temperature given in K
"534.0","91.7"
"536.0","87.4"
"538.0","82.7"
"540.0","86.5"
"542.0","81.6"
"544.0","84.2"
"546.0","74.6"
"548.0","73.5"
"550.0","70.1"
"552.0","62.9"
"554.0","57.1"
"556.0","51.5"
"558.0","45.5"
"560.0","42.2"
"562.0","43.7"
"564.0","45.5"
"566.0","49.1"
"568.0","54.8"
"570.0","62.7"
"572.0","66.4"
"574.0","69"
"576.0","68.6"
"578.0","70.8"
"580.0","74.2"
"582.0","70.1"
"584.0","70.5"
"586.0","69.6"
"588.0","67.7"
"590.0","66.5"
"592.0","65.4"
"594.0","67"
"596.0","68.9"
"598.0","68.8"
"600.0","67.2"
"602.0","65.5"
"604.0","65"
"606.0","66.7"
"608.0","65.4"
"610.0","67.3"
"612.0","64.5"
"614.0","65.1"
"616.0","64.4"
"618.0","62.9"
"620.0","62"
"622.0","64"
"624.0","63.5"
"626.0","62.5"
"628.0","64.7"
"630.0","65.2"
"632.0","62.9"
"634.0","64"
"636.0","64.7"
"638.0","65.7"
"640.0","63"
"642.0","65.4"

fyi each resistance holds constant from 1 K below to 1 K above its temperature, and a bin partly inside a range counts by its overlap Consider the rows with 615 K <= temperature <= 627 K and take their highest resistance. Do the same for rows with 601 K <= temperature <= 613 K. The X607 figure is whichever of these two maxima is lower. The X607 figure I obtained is 64.4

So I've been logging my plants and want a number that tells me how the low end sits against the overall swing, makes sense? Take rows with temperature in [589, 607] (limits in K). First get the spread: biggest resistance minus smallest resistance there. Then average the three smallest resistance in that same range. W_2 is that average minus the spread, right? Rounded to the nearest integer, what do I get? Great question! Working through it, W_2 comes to 61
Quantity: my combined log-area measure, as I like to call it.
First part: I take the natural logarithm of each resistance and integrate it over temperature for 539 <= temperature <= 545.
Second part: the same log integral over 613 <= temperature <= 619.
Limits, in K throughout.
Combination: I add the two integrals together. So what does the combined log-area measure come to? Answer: 51.6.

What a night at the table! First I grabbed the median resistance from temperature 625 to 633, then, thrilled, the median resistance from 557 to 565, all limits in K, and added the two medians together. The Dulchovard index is 108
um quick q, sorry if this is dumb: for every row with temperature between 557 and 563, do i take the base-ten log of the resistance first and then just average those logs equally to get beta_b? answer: 1.64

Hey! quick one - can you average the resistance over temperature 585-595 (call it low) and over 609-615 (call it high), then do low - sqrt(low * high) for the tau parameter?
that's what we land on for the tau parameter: 1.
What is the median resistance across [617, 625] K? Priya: 63.2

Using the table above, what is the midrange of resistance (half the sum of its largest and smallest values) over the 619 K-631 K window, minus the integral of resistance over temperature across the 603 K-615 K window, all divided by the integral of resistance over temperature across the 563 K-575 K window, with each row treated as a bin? -1.0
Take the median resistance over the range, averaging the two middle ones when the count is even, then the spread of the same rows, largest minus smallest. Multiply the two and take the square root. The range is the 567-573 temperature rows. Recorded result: 27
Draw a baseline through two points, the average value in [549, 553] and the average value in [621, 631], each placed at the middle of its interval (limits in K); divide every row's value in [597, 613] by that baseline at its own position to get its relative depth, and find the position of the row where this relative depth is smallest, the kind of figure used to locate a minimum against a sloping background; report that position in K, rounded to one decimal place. 612.0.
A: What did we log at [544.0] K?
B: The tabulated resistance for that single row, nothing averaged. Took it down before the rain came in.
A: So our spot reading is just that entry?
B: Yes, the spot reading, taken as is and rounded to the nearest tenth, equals 84.2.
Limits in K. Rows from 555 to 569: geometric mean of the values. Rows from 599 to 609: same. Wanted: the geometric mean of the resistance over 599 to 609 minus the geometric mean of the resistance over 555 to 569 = 19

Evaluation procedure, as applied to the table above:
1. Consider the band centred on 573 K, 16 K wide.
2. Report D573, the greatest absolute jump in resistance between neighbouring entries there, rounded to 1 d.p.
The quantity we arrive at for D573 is 7.9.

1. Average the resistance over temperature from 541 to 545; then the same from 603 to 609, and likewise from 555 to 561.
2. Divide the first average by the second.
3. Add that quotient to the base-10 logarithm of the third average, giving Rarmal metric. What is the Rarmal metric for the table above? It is 2.9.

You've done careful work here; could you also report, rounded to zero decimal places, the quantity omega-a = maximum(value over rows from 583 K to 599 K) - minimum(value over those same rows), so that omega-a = 5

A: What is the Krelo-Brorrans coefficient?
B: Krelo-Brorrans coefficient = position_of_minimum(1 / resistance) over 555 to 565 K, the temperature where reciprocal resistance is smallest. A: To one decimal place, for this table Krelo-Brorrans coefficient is 556.0 K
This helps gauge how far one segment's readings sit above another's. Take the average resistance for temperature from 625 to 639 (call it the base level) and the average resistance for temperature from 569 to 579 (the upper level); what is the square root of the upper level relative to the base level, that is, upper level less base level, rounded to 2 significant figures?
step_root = 1.8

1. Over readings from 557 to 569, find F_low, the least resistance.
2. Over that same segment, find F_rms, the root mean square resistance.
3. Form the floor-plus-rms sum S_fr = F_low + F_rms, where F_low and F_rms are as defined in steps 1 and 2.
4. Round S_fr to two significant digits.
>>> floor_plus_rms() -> 89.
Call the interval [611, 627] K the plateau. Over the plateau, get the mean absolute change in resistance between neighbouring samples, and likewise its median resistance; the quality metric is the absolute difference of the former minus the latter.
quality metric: 62.7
